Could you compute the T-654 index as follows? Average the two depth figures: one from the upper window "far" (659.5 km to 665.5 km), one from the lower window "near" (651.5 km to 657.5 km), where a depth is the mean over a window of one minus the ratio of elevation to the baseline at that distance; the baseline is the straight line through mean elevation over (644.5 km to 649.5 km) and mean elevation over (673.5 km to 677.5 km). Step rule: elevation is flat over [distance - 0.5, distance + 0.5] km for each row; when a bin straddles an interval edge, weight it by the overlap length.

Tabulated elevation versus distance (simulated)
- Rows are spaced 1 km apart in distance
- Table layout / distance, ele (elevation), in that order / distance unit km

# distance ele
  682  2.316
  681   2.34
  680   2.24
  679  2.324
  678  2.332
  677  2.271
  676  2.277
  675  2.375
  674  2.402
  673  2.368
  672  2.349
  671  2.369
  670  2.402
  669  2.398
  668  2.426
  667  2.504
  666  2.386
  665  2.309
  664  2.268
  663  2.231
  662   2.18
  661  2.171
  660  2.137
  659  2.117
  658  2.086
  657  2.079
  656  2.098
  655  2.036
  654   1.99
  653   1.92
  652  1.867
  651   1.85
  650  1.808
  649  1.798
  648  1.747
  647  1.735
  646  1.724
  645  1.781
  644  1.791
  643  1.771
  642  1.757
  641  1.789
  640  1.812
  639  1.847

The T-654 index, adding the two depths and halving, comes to -0.059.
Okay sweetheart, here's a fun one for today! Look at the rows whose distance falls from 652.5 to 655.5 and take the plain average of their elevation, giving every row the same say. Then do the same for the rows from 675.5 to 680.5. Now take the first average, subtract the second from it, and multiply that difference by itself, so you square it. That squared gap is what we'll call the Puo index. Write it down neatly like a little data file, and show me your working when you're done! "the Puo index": 0.094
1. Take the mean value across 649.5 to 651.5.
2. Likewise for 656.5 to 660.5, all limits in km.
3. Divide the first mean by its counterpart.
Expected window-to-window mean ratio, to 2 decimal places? 0.87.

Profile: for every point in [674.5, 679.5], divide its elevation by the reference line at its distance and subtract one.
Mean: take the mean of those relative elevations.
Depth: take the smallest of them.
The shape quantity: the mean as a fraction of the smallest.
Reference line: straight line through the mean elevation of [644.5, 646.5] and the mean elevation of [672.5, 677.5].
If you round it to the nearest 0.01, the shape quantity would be 0.58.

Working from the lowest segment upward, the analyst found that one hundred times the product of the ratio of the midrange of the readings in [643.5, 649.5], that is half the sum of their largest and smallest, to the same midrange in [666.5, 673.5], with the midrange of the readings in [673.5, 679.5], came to 170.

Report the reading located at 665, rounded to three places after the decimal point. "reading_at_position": 2.309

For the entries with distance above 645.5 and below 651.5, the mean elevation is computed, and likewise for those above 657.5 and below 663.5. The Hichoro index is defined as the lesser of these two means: 1.78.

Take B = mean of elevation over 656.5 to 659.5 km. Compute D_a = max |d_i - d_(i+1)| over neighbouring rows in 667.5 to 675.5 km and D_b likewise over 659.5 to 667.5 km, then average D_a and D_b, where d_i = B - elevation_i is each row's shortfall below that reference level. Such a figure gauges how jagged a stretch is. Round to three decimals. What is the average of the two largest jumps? 0.076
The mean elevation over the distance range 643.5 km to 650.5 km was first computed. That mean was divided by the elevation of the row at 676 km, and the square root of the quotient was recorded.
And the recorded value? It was 0.88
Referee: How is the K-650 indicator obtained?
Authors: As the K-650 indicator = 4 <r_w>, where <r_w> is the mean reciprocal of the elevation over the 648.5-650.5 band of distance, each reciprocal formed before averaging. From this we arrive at 2.2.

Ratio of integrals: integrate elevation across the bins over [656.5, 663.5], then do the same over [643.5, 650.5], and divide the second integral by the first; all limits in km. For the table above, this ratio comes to 0.83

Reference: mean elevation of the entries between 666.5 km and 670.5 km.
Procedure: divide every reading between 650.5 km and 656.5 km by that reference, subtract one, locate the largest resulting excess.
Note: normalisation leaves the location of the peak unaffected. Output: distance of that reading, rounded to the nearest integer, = 656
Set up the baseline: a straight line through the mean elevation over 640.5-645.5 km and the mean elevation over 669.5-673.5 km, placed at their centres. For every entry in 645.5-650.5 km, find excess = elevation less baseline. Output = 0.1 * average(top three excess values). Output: -0.011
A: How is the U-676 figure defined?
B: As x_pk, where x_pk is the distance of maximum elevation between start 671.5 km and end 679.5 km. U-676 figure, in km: 674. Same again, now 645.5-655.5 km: 655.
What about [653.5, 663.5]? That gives 663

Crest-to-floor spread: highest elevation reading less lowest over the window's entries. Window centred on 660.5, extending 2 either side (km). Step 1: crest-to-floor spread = 0.063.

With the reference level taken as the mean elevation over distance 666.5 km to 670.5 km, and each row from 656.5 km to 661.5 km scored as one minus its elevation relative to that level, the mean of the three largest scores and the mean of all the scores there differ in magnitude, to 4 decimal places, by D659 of 0.0099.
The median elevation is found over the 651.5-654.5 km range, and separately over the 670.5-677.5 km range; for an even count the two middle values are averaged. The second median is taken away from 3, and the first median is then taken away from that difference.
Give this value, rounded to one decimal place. -1.3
